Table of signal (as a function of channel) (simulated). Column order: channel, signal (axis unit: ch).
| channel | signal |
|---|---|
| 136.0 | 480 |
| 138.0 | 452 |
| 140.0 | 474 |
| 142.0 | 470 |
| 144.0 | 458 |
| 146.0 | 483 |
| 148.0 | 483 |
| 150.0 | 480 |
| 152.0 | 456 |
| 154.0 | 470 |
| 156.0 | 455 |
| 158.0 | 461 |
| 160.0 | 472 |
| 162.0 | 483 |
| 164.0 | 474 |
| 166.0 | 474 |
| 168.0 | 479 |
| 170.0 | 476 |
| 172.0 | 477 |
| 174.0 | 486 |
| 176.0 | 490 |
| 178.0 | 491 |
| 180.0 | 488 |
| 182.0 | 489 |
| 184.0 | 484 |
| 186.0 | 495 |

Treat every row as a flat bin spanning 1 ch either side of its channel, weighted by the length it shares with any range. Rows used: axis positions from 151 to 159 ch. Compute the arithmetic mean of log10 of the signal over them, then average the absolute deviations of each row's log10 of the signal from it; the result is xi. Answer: 0.0047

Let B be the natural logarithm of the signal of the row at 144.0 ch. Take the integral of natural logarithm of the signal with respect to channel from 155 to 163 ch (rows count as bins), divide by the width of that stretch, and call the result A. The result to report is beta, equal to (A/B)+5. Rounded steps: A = 6.15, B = 6.13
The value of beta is 6.00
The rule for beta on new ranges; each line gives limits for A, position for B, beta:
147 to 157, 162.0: 6.00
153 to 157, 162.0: 5.99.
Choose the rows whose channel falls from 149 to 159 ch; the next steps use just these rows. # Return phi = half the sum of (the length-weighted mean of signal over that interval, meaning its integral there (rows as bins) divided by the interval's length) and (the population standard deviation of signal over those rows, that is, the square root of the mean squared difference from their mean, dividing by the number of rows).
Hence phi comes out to 237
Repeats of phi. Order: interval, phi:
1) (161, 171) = 240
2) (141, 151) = 242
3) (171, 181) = 246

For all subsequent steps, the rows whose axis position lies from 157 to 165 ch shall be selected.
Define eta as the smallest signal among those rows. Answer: 461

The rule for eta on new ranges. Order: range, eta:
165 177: 474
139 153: 456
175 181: 488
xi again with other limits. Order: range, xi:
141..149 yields 0.0087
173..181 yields 0.0016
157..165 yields 0.0055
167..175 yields 0.0029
